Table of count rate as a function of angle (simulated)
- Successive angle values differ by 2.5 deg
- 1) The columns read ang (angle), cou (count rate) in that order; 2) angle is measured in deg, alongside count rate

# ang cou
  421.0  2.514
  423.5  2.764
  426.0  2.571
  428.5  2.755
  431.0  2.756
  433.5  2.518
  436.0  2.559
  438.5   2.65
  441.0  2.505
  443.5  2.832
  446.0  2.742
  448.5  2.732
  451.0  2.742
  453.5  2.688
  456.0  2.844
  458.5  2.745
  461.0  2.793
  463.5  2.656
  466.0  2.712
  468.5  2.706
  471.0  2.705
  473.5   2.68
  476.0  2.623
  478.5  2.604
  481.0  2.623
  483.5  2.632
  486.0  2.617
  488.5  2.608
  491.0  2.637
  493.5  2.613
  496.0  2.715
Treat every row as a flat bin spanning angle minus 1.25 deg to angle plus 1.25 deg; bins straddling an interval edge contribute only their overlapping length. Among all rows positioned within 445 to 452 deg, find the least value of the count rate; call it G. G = 2.732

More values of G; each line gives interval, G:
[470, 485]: 2.604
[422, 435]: 2.518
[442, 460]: 2.688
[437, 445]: 2.505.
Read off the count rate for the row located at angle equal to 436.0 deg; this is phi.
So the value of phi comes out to 2.559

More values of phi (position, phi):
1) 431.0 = 2.756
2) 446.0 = 2.742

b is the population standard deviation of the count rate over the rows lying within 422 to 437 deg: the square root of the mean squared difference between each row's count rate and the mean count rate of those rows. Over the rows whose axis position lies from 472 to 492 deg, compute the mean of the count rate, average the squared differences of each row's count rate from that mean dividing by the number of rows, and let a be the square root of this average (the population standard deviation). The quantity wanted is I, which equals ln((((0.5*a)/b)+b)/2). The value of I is -2.3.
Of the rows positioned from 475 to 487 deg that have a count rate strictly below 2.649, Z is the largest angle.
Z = 486.0 deg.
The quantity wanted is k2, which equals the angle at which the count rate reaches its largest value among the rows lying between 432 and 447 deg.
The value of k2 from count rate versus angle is 443.5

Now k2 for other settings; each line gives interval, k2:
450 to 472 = 456.0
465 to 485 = 466.0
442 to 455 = 443.5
